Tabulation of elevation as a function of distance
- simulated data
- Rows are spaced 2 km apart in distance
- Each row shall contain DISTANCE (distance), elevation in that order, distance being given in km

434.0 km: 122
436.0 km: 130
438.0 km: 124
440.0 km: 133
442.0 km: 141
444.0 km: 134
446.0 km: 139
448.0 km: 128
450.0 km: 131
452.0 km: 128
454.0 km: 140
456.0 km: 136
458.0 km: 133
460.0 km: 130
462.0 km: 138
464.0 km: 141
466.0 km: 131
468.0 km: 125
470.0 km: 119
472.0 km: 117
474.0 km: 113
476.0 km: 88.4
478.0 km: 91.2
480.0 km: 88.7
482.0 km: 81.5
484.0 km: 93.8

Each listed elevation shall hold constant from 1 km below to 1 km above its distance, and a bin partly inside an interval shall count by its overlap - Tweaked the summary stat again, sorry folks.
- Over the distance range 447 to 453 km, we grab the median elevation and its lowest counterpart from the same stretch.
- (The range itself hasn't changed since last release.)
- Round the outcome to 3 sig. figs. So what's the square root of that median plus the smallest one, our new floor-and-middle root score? 16.0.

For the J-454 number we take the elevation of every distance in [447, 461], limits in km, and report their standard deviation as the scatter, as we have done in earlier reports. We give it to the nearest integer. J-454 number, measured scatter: 4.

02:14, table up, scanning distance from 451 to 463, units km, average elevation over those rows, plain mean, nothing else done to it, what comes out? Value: 134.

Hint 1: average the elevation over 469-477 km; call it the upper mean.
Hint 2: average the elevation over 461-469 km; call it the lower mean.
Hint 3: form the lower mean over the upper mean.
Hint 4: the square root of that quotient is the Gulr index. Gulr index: 1.11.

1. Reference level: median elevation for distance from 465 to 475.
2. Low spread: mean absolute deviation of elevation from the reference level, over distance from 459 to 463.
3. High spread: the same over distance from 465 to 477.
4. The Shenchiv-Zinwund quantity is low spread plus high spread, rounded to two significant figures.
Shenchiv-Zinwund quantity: 24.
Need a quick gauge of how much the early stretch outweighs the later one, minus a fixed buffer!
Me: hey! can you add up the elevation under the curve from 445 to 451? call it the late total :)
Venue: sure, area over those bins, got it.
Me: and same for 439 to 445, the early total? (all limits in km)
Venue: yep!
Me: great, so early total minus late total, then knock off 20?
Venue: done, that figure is 0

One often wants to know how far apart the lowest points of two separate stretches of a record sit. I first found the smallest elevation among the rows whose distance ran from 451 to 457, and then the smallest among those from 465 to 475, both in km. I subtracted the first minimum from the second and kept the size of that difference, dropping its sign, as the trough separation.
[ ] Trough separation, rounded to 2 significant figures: 15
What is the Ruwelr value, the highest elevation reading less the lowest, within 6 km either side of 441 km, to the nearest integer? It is 17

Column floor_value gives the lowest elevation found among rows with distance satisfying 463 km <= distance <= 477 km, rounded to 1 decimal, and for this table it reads 88.4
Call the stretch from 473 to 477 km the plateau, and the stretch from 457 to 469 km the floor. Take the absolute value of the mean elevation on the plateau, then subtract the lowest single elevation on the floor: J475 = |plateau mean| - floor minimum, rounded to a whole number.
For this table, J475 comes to -24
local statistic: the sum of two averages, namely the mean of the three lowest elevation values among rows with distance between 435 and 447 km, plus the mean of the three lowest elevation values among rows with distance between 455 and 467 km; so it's 260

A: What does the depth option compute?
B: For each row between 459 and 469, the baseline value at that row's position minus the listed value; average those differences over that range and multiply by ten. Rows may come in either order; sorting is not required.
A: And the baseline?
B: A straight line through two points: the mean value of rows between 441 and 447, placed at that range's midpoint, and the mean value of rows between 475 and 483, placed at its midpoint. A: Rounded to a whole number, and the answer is -239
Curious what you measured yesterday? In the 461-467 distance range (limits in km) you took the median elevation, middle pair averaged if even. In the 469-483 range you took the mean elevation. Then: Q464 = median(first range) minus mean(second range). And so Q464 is 38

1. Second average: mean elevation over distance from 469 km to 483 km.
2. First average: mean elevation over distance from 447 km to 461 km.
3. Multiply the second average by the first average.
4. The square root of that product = 114.9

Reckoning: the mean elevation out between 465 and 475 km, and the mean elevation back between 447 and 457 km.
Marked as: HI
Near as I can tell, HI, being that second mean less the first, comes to 12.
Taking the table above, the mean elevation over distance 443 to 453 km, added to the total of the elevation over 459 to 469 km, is 797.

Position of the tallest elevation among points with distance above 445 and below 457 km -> 454.0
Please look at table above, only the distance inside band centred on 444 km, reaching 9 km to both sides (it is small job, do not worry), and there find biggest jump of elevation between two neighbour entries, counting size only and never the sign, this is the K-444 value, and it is 11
